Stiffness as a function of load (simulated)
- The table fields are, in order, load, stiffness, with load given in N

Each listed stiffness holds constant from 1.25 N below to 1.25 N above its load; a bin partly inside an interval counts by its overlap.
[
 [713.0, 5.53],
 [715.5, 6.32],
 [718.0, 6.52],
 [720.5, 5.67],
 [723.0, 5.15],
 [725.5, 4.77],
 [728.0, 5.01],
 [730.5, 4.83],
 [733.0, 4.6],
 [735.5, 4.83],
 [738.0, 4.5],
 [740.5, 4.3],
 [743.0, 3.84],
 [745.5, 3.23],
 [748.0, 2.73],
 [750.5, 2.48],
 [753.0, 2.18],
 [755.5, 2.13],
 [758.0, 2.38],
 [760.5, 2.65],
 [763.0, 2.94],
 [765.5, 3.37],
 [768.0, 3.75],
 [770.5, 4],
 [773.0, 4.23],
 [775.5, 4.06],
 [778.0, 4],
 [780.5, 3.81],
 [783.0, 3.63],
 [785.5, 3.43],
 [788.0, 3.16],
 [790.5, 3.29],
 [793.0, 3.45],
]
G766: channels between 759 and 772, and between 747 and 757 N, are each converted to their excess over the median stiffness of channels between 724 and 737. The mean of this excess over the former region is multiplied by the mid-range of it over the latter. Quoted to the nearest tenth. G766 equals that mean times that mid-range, 3.6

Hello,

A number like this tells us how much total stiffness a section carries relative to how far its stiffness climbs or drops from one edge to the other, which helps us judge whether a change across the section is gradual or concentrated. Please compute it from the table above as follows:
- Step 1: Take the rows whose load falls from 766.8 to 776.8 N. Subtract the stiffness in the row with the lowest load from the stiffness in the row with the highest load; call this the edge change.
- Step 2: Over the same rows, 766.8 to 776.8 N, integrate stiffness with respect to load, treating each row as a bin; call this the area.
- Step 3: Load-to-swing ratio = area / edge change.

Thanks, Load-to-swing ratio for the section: 129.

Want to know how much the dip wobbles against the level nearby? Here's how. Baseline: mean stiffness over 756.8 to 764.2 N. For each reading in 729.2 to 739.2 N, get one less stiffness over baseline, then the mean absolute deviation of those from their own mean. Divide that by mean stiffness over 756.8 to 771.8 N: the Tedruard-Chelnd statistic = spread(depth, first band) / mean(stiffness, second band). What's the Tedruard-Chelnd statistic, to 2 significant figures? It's 0.017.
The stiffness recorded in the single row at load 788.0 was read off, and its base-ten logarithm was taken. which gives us 0.50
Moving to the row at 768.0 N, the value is 0.57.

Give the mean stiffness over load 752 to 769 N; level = 2.8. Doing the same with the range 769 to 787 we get 3.9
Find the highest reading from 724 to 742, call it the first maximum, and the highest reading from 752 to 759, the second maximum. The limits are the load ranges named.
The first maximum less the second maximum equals 2.6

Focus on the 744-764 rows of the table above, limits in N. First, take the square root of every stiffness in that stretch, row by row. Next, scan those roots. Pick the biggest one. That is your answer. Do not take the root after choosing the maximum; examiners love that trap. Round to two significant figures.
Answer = 1.8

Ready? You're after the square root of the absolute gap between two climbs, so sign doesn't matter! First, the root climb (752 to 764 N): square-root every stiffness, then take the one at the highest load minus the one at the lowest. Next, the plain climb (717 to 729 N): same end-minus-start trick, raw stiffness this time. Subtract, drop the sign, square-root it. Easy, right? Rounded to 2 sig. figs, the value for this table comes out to 1.3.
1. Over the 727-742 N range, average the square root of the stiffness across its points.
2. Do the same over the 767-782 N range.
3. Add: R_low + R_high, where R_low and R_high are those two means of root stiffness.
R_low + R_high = 4.2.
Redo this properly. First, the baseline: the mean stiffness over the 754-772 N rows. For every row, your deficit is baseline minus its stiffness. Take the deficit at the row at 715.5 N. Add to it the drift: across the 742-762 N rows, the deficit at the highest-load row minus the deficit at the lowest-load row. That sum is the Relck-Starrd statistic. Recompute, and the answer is -2.1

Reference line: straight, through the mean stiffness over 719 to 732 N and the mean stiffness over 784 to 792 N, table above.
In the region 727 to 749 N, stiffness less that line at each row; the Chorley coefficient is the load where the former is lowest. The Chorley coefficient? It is 748.0 N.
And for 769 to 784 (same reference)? 783.0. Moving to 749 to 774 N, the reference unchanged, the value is 753.0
